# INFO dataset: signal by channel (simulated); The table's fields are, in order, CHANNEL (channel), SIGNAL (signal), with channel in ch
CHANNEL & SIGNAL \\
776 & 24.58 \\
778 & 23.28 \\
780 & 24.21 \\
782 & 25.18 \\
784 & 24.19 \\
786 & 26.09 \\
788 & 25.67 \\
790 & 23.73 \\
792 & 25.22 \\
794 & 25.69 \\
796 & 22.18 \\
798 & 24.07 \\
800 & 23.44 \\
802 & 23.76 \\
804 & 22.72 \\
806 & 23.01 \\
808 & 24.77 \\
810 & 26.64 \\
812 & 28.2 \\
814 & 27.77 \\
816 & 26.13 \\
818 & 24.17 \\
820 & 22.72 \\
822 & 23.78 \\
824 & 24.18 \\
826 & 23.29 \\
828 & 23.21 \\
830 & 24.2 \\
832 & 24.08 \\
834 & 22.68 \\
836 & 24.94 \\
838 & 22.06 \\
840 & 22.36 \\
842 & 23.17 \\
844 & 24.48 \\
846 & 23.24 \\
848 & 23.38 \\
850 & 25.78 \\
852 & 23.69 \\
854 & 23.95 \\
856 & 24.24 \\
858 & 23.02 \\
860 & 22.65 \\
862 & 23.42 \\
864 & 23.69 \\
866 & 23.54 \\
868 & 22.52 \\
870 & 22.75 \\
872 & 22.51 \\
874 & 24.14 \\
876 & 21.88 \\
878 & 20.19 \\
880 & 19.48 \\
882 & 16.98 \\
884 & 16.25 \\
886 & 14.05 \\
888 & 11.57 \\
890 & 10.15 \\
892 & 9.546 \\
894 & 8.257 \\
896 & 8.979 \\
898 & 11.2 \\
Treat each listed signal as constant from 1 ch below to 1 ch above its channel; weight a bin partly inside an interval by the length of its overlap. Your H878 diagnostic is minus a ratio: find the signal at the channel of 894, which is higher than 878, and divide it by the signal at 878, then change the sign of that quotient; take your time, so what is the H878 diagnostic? -0.4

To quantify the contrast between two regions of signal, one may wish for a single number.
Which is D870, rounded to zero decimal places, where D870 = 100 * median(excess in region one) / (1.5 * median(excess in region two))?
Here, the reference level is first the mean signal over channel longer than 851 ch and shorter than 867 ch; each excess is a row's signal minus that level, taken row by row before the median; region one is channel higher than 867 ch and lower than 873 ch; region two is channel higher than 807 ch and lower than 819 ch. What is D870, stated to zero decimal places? -23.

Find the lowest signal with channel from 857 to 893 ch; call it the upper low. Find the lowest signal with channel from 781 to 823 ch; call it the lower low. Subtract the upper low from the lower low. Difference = 12.6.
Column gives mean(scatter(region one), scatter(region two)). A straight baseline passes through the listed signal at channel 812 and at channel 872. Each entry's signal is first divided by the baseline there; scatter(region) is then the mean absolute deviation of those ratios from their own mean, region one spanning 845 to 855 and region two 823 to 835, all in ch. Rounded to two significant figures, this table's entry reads 0.027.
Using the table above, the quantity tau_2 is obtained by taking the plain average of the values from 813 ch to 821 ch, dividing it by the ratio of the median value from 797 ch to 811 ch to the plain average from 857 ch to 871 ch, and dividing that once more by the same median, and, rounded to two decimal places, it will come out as 1.03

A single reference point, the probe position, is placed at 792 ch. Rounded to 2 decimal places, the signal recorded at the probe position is 25.22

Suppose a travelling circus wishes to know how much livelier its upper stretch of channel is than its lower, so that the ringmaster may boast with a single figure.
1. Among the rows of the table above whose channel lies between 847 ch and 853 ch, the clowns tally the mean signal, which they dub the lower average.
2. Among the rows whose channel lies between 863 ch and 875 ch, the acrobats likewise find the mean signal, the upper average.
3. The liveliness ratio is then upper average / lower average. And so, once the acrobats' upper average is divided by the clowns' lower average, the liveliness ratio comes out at 1.0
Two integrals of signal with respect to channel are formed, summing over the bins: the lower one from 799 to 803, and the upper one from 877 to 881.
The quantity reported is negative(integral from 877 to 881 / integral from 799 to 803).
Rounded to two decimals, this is -0.84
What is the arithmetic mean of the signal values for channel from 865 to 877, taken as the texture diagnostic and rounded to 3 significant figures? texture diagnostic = 22.9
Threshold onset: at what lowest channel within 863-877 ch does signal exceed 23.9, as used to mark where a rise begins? 874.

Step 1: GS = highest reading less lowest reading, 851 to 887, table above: 10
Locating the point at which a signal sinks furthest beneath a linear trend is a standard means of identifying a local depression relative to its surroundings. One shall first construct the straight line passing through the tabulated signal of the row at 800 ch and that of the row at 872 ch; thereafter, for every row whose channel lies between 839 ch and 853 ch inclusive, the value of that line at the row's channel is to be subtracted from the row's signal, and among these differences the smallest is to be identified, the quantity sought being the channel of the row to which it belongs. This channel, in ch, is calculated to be 840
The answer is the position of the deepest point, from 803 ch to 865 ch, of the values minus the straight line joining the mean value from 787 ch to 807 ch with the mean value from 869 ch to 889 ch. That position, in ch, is 804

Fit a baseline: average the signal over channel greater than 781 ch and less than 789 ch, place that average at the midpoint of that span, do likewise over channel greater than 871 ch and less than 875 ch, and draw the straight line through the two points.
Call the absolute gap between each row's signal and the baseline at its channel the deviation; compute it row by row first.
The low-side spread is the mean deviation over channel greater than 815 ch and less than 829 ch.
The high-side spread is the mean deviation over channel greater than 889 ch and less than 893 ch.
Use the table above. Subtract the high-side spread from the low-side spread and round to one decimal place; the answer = -12.1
